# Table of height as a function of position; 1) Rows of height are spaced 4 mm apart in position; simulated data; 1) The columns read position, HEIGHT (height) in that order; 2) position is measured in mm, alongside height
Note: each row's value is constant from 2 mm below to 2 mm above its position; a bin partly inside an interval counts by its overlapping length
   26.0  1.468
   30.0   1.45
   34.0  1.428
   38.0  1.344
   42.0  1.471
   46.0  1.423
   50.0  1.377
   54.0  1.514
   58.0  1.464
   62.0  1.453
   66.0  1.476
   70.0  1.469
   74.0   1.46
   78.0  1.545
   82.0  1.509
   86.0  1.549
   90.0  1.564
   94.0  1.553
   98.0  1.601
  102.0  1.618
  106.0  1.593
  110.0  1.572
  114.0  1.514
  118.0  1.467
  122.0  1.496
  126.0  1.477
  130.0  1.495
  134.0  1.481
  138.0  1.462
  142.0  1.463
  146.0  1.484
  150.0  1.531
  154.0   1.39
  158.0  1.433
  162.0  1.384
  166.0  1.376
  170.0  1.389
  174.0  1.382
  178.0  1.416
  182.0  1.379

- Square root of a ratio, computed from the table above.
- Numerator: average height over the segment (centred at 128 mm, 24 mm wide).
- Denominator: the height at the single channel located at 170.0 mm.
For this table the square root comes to 1.03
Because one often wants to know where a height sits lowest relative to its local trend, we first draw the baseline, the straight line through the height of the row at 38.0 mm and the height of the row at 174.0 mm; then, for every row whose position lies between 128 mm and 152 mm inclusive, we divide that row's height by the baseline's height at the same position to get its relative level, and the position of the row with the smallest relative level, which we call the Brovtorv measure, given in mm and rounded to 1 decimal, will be 142.0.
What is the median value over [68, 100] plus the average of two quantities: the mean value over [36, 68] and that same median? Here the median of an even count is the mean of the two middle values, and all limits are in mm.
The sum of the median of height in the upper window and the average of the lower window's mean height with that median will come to 3.04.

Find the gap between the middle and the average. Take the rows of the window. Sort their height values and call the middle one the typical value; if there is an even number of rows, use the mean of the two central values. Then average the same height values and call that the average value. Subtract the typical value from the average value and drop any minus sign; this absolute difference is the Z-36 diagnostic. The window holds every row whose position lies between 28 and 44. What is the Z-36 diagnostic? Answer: 0.016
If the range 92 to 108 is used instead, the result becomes 0.006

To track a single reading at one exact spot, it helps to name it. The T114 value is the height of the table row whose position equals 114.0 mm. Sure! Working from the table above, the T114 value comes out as 1.514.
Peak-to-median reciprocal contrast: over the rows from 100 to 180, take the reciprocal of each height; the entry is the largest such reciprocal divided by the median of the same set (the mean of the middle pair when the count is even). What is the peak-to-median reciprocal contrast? 1.07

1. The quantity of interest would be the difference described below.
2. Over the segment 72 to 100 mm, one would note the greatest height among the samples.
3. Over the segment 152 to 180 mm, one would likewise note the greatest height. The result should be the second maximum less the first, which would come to -0.17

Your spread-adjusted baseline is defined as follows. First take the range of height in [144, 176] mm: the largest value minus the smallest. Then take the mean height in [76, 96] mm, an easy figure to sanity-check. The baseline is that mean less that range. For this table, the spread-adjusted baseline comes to 1.39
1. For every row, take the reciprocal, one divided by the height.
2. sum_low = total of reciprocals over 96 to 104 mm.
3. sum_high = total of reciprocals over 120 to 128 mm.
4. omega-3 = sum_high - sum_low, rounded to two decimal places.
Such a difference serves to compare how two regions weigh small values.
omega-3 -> 0.10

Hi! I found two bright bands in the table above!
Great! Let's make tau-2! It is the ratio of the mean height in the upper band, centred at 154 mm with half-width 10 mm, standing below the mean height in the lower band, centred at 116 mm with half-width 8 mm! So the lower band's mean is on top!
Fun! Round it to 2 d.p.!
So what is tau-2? 1.05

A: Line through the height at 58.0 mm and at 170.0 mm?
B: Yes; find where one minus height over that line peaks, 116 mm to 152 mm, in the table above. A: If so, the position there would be 118.0 mm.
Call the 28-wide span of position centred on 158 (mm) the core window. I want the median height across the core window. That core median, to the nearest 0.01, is 1.39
